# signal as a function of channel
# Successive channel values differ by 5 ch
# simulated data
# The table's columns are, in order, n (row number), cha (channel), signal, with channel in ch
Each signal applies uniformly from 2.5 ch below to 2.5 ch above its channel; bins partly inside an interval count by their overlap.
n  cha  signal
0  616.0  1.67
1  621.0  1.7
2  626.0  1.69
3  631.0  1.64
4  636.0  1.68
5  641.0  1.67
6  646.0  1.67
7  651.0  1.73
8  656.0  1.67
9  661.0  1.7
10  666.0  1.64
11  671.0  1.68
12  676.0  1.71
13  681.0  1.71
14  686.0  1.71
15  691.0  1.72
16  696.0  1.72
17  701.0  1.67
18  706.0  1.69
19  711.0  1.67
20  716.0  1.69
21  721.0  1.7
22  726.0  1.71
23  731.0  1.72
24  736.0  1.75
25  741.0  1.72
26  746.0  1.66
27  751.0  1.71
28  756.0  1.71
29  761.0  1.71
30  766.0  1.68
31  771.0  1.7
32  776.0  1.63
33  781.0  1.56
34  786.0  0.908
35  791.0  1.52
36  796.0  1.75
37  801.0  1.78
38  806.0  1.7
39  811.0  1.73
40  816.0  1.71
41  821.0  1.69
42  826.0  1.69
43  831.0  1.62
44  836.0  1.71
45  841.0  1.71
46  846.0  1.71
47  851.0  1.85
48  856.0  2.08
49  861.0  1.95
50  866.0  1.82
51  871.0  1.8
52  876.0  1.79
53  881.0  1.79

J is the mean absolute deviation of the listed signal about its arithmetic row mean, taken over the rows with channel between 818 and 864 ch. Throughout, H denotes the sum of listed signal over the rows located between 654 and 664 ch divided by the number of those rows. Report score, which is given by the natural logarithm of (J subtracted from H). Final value 0.447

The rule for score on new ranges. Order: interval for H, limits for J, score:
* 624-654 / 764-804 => 0.407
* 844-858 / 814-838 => 0.618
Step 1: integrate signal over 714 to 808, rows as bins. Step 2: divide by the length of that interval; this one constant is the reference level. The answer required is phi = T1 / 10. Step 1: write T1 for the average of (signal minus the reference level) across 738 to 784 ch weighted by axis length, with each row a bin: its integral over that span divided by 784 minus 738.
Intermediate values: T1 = 0.021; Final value 0.002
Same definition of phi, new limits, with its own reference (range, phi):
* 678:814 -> 0.002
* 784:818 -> -0.005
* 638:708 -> 0.004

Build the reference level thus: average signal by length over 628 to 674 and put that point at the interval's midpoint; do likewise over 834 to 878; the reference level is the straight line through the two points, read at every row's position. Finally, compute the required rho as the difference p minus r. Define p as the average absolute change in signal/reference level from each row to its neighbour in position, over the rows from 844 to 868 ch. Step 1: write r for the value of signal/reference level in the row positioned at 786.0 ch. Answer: -0.43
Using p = 0.086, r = 0.51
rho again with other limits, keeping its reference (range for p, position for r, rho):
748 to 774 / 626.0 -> -1.01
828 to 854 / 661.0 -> -0.98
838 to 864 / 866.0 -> -0.92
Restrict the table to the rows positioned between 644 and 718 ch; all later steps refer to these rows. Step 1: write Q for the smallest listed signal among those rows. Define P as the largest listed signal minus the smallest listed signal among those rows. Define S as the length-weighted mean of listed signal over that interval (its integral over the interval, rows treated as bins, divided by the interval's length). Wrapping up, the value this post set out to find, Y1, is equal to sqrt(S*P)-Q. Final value -1.25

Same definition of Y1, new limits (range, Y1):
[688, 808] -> 0.29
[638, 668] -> -1.25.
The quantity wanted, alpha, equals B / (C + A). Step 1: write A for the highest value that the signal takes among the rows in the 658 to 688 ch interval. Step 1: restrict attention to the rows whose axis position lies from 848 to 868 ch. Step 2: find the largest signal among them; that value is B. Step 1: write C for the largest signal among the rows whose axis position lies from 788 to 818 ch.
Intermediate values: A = 1.71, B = 2.08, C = 1.78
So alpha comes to 0.596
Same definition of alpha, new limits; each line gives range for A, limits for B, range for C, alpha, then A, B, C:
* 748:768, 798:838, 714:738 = 0.514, 1.71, 1.78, 1.75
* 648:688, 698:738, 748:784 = 0.509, 1.73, 1.75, 1.71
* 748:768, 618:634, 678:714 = 0.496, 1.71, 1.7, 1.72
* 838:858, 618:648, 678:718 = 0.447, 2.08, 1.7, 1.72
